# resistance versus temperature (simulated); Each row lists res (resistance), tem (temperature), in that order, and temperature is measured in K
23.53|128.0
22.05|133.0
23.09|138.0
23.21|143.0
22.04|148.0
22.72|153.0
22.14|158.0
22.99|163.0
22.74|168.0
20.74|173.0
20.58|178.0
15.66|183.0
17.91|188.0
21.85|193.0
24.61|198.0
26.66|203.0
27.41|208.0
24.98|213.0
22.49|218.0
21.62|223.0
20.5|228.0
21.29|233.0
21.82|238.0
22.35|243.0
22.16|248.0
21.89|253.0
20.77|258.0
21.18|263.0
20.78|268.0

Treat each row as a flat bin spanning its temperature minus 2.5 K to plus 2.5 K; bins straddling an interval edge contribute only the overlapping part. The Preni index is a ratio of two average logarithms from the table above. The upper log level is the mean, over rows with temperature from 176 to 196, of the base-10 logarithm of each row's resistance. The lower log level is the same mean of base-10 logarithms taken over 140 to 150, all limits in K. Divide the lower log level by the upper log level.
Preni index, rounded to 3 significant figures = 1.06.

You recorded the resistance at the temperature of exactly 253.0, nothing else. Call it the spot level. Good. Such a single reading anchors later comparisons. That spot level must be 21.89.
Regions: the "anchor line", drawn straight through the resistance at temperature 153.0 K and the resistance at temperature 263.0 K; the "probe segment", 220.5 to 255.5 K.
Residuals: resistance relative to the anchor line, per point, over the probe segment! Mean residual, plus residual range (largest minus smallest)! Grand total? 2.2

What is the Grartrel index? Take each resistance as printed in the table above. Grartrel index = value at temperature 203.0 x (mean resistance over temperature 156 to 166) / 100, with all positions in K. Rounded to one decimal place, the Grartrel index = 6.0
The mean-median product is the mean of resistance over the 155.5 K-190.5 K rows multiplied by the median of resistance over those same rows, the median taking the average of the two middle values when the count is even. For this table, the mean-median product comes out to 423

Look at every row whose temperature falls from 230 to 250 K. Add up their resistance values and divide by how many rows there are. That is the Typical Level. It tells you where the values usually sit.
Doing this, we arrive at 21.9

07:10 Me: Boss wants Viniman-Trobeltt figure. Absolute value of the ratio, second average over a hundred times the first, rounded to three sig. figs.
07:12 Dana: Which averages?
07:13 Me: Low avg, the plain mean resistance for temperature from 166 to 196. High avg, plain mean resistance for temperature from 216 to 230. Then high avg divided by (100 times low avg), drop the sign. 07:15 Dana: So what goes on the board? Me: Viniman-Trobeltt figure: 0.0108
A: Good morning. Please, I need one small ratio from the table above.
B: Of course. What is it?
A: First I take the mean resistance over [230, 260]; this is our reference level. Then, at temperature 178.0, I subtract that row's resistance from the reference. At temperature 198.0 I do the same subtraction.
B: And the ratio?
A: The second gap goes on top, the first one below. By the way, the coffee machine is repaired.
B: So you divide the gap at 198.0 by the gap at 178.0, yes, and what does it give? -3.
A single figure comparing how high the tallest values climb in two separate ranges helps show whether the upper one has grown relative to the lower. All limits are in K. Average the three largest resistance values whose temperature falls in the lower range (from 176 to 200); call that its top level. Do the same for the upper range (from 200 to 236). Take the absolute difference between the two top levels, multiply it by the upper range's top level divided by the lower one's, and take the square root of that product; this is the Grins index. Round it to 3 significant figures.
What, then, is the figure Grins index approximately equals 2.17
